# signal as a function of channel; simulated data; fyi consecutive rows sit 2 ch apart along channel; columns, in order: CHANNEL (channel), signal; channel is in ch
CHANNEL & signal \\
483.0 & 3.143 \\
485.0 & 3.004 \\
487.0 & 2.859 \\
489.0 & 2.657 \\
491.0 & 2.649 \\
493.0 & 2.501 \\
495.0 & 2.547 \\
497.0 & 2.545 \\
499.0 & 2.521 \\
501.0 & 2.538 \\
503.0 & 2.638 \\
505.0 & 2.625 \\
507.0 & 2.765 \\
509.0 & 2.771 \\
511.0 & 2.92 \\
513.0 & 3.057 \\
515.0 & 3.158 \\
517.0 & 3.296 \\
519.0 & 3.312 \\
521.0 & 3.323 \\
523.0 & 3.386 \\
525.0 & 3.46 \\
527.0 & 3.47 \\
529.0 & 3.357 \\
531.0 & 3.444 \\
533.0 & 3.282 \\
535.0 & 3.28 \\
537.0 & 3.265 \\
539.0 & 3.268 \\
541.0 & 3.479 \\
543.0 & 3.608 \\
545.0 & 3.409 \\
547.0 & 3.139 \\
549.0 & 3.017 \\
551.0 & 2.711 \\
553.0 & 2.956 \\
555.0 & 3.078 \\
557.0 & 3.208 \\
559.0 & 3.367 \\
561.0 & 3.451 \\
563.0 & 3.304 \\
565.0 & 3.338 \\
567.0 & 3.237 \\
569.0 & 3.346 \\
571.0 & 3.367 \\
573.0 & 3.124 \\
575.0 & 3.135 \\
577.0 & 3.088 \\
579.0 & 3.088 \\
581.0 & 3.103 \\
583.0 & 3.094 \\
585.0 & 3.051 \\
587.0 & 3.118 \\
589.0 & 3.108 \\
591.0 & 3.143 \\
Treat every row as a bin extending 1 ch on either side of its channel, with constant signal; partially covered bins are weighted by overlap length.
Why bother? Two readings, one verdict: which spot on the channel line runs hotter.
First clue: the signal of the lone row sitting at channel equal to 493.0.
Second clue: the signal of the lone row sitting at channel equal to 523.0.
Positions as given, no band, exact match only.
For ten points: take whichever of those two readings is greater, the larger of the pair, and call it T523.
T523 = 3.39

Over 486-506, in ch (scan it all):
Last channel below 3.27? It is 505.0 ch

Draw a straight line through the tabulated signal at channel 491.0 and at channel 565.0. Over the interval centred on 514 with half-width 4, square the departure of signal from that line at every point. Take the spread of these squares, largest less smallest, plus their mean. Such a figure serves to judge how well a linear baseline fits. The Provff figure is 0.23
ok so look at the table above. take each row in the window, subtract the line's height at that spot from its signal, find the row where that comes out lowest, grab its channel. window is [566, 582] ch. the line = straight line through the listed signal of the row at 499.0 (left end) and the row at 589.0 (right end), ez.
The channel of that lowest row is 579.0 ch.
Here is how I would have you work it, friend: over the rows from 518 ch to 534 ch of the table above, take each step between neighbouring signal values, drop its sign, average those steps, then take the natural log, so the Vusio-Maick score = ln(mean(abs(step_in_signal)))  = -2.6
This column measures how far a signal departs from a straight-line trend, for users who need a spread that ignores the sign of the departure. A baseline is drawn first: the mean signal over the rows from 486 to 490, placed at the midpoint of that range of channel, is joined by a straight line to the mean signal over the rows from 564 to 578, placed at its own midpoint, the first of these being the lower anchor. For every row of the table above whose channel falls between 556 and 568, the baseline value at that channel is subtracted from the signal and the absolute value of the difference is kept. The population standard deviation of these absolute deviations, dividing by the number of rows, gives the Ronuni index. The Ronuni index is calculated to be 0.084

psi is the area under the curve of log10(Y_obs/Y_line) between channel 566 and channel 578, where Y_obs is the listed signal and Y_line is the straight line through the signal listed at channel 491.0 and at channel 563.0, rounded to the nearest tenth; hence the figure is -0.3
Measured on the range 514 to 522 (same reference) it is 0.4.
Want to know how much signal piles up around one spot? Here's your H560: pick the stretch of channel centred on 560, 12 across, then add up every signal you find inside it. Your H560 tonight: 20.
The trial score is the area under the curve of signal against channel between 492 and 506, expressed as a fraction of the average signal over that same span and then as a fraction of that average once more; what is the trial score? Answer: 5.47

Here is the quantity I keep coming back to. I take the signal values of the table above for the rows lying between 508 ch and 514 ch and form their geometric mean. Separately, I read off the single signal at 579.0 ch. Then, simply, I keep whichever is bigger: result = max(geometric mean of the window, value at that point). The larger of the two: 3.09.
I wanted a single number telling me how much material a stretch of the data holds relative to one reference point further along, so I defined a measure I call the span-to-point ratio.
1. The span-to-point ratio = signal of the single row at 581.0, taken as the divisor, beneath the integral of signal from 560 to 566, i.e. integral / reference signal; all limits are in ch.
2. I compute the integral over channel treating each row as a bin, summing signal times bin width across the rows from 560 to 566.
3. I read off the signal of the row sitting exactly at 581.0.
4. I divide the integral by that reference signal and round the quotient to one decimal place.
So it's 6.5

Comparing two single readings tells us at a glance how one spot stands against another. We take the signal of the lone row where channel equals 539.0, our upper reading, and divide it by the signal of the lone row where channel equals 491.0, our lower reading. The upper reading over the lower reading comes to 1.23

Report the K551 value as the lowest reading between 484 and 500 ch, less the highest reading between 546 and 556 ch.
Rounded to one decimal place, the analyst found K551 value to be -0.6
